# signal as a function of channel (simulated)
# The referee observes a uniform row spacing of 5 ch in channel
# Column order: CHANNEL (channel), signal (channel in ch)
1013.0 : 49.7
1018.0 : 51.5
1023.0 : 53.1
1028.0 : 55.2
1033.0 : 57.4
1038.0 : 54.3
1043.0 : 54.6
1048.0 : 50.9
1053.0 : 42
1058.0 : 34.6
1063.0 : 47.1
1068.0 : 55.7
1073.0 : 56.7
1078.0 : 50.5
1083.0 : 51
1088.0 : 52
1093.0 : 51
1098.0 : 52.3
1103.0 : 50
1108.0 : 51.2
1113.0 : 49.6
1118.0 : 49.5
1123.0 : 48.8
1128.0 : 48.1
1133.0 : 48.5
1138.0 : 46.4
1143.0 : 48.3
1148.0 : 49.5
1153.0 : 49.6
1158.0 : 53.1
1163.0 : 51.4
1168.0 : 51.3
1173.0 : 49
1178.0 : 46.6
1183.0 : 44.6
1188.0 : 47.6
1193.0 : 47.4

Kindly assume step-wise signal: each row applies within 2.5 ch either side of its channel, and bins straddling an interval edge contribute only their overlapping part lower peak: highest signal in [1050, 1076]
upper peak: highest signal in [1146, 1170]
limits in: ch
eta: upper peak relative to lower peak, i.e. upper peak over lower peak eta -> 0.937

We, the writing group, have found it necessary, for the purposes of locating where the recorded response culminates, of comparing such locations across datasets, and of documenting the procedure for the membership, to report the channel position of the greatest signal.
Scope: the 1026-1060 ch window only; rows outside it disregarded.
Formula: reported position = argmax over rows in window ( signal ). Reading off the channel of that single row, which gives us 1033.0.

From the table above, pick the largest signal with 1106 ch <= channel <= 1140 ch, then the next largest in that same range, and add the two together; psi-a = 101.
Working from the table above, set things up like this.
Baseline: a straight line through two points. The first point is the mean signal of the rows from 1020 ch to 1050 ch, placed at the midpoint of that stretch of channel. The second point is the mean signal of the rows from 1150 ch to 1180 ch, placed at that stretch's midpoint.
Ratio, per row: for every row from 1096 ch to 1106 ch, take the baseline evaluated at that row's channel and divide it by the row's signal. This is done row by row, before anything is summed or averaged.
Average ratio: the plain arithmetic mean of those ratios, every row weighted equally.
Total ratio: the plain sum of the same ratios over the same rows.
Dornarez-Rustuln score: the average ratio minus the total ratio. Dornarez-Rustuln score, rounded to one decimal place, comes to -1.0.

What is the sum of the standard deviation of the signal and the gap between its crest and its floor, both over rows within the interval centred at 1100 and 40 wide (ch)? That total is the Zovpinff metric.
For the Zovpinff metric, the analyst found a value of 3.8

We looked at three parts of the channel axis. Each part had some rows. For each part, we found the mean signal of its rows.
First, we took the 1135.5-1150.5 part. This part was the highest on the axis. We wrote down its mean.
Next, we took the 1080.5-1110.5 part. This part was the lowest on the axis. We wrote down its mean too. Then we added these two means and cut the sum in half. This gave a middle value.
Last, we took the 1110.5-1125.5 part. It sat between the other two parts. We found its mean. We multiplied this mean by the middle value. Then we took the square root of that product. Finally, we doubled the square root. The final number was 99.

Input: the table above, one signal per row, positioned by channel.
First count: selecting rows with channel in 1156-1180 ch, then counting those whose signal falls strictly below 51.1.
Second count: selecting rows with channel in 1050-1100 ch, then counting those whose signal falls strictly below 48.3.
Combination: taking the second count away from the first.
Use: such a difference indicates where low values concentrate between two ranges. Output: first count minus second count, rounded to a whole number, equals -1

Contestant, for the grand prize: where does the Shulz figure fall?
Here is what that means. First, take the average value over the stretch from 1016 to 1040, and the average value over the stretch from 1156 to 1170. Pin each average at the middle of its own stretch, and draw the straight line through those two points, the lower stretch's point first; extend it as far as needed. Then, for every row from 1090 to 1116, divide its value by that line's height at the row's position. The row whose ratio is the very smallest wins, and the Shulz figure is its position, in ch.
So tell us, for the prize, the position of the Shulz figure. 1113.0 ch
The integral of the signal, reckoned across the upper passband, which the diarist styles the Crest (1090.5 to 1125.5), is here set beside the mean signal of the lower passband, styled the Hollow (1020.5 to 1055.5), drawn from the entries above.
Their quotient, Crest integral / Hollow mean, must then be 33.6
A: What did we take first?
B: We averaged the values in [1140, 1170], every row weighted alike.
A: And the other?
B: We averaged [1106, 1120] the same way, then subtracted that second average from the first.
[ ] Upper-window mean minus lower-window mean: 0.4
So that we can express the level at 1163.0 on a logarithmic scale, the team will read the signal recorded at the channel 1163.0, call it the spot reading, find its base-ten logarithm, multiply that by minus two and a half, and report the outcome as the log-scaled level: -4.28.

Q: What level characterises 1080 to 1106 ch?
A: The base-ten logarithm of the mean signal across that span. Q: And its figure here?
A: 1.71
